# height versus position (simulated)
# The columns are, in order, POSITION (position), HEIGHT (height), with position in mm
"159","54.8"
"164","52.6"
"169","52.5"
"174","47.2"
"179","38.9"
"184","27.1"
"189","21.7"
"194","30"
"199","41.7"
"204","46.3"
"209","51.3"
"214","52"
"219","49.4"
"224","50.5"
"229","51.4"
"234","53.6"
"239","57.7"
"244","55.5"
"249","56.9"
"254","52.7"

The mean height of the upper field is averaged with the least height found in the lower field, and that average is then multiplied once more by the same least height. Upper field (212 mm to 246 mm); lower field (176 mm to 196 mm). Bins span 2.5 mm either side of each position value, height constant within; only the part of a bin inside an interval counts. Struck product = 809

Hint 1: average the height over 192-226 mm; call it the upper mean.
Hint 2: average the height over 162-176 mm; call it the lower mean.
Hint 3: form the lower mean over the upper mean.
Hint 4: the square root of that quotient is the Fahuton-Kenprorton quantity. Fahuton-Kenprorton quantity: 1.05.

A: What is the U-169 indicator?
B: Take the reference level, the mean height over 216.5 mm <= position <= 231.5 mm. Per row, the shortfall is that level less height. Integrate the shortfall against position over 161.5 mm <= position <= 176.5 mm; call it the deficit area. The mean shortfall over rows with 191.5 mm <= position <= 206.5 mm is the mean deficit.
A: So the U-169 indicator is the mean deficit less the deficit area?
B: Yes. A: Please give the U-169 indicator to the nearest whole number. 16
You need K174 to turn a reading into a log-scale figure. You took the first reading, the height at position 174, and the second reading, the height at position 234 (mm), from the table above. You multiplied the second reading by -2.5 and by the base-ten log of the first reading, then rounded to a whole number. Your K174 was -224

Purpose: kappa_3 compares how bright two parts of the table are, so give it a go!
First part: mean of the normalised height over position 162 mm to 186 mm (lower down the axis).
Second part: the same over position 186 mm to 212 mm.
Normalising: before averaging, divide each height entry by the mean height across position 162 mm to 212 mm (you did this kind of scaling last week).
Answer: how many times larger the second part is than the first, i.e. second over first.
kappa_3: 0.9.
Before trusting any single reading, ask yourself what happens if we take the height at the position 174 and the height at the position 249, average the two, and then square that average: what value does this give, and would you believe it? 2709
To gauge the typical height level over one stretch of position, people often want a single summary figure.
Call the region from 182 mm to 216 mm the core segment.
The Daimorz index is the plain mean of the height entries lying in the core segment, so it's 39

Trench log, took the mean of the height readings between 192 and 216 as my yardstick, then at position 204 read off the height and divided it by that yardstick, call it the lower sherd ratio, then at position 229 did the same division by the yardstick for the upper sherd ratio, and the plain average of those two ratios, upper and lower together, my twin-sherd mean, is 1.10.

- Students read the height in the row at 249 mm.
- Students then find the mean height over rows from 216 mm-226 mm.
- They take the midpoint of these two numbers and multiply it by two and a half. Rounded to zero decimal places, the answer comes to 134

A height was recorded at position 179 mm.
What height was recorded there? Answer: 38.9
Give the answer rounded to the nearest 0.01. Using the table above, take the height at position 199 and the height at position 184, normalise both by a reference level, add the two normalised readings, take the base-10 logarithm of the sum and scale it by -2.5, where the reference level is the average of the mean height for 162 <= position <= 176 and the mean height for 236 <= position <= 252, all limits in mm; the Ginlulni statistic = -0.27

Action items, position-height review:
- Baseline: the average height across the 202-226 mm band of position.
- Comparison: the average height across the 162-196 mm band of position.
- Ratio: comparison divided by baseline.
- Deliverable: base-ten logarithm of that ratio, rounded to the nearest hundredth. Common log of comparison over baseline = -0.11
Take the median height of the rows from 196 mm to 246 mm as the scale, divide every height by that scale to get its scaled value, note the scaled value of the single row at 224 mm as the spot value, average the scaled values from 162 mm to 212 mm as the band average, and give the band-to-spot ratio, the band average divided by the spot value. 0.81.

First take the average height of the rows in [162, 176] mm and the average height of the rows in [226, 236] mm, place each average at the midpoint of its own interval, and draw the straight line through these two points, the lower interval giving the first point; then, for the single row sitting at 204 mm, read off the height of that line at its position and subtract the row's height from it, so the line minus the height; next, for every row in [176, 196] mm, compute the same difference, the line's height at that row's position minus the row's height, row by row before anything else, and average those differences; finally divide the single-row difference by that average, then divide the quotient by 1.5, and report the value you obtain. 0.17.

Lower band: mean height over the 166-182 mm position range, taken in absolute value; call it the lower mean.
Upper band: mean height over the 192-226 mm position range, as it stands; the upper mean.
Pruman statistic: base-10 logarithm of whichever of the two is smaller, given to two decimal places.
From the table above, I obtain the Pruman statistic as 1.66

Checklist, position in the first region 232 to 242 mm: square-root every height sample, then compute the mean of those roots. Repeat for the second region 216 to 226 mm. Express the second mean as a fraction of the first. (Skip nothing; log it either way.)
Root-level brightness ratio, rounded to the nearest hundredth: 0.95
